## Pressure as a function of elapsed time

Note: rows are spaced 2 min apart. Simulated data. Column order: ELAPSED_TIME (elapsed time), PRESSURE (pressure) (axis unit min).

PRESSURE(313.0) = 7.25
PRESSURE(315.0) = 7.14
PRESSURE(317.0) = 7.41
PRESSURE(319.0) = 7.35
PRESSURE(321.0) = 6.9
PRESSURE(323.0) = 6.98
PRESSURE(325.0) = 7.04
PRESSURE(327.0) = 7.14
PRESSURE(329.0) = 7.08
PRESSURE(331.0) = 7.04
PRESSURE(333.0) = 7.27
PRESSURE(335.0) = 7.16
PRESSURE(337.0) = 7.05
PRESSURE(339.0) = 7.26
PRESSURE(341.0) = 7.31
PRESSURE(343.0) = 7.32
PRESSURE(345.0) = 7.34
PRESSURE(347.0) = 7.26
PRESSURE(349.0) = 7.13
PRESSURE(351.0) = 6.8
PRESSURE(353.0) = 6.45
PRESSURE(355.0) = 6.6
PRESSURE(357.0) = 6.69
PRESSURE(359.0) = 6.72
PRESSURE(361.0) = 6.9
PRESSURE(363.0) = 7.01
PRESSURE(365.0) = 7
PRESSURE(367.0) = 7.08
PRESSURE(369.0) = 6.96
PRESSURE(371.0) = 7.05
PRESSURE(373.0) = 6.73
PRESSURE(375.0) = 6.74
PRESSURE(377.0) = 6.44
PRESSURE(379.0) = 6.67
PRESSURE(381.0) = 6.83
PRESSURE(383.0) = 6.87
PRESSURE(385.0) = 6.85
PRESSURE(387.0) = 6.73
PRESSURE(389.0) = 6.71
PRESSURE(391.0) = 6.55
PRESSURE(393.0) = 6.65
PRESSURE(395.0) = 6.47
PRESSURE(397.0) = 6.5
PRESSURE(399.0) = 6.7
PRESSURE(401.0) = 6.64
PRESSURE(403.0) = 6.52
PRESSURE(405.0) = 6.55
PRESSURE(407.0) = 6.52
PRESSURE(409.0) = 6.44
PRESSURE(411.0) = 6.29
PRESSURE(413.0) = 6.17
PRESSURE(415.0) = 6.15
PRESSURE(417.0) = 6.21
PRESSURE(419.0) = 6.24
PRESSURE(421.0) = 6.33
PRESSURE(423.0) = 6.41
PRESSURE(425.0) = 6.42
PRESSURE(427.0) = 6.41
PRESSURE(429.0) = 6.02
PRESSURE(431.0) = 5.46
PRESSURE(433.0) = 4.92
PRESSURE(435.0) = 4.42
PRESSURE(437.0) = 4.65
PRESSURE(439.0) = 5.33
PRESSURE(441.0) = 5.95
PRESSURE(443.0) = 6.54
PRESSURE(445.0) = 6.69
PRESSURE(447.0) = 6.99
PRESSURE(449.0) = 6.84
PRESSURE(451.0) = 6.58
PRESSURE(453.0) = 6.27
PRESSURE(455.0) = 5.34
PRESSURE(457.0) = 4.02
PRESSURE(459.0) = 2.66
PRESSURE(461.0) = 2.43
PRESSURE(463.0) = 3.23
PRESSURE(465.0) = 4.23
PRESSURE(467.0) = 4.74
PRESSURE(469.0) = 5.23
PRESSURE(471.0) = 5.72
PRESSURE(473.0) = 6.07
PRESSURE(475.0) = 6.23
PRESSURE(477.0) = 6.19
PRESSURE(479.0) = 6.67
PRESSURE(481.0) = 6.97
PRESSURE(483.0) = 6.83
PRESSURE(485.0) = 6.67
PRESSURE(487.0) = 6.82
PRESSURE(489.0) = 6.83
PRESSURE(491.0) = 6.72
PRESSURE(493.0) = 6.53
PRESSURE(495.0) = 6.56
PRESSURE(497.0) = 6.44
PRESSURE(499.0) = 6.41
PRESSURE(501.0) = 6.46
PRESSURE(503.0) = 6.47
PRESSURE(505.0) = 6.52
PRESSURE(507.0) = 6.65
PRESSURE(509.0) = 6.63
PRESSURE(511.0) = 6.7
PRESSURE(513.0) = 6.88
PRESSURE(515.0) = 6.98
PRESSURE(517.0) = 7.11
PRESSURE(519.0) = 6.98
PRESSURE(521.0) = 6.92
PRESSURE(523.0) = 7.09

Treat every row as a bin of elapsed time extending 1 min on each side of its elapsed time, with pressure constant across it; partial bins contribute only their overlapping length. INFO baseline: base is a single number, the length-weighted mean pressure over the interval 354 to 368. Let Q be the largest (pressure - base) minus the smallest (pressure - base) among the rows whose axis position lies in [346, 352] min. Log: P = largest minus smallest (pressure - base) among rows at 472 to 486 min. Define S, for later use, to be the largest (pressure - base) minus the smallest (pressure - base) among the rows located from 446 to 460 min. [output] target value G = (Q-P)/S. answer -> -0.1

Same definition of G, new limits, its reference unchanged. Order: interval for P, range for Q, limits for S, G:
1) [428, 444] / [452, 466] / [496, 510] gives 7.2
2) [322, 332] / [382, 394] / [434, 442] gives 0.1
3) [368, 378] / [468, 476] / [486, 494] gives 1.3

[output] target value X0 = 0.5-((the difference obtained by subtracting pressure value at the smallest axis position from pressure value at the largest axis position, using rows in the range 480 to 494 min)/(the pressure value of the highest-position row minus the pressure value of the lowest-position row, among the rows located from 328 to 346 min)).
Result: 2.2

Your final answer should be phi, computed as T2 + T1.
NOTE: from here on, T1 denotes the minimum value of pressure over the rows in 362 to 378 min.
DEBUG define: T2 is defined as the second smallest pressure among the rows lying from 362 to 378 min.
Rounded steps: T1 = 6.44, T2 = 6.73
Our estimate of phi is 13.2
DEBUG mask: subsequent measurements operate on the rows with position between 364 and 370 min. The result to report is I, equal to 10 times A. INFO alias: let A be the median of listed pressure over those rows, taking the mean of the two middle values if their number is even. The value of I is 70.0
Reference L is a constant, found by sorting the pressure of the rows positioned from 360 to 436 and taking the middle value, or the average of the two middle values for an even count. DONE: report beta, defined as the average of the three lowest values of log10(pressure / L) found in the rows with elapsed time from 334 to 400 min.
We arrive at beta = -0.01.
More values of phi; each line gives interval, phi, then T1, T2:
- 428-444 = 9.1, 4.42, 4.65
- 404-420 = 12.3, 6.15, 6.17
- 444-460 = 6.7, 2.66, 4.02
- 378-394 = 13.2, 6.55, 6.65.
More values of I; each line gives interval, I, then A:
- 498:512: 65.2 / 6.5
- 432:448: 56.4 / 5.6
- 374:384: 67.4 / 6.7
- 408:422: 62.4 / 6.2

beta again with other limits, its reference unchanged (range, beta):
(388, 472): -0.38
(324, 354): 0.01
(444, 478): -0.38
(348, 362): 0.00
